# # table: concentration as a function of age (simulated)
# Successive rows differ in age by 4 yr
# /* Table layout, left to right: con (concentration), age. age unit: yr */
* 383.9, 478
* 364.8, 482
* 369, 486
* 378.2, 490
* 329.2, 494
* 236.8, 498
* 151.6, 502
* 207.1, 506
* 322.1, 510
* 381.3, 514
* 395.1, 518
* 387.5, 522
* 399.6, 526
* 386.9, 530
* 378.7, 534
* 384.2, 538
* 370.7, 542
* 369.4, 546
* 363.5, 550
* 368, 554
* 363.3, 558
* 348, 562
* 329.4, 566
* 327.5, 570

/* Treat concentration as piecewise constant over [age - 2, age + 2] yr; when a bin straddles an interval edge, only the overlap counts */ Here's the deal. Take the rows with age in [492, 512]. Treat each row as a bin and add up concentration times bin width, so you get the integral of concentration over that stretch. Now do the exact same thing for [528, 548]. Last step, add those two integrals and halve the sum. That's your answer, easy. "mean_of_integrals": 6273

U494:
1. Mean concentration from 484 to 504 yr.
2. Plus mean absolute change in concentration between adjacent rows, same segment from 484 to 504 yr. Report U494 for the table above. 352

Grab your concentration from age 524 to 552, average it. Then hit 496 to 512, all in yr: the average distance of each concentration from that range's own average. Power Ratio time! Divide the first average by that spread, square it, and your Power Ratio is 57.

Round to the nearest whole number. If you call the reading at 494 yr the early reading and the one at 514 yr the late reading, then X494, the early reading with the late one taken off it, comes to -52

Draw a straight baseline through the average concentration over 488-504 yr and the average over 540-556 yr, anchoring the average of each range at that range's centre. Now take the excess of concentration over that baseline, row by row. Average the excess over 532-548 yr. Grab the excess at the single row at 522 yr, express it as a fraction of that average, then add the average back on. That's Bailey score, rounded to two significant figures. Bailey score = 25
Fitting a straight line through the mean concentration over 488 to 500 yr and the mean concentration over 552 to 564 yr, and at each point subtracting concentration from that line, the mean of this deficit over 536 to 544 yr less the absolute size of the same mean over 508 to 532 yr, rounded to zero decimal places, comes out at -76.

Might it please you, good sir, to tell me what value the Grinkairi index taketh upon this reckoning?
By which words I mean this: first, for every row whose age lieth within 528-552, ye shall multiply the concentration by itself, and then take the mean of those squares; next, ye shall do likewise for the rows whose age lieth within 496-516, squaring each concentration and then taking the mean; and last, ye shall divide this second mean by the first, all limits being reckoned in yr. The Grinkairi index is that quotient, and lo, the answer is 0.5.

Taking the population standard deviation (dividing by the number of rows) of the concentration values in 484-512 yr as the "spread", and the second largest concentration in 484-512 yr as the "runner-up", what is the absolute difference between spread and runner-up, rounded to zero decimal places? 289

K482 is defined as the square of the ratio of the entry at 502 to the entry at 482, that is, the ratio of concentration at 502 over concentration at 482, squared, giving 0.17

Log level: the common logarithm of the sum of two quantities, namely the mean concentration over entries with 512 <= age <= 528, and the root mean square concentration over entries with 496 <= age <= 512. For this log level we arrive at 2.798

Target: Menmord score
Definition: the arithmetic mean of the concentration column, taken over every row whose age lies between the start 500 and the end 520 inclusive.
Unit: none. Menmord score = 291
